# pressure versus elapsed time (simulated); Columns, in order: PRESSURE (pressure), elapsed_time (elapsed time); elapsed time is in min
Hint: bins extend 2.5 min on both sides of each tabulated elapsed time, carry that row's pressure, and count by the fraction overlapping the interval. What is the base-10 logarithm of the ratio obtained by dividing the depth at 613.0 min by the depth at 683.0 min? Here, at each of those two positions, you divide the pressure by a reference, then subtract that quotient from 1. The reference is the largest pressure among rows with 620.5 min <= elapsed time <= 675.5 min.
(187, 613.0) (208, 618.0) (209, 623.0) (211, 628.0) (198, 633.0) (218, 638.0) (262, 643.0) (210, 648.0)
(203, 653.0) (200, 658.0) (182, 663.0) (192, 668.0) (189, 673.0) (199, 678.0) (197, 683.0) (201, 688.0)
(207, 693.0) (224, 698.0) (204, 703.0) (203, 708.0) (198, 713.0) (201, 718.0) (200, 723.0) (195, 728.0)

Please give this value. 0.06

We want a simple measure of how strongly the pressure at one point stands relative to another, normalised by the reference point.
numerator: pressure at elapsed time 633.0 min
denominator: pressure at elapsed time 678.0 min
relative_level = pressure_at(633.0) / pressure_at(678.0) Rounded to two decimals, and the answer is 0.99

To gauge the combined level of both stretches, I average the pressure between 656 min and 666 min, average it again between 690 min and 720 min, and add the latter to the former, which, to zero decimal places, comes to 397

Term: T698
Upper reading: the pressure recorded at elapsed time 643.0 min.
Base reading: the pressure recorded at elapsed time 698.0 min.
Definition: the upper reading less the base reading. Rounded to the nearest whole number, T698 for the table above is 38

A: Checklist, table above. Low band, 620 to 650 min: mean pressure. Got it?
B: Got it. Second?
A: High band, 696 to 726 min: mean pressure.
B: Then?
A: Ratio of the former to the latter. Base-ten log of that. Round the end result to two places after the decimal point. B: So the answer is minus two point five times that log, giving -0.07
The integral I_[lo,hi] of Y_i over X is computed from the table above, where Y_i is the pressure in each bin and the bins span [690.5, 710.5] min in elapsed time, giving 4190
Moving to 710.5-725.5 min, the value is 2995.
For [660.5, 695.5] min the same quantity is 6835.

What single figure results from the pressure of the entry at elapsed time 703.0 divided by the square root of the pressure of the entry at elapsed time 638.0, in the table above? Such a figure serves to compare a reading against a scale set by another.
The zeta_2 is 13.8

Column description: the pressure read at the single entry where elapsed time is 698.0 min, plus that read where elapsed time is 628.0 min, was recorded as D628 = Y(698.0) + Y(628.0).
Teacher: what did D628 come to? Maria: 435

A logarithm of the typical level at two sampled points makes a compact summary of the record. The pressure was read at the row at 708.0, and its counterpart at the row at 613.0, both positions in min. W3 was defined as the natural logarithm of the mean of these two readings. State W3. 5.273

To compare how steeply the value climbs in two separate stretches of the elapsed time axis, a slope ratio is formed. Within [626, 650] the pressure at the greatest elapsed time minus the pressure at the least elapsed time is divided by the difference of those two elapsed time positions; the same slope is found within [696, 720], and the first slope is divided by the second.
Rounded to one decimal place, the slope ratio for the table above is 0.0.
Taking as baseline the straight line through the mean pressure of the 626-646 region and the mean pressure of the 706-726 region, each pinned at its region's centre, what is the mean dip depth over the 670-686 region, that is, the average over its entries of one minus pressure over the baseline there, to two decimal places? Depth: 0.07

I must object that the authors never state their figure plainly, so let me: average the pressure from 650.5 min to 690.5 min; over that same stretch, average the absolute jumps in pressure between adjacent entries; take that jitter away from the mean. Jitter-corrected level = 188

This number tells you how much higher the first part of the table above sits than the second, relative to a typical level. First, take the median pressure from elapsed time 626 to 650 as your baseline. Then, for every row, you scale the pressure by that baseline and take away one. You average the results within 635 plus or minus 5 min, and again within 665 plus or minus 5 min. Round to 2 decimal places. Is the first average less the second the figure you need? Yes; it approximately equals 0.10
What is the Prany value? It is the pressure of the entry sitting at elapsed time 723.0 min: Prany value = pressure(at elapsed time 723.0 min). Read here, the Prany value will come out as 200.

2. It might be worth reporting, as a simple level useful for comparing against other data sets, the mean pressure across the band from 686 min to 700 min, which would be 211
